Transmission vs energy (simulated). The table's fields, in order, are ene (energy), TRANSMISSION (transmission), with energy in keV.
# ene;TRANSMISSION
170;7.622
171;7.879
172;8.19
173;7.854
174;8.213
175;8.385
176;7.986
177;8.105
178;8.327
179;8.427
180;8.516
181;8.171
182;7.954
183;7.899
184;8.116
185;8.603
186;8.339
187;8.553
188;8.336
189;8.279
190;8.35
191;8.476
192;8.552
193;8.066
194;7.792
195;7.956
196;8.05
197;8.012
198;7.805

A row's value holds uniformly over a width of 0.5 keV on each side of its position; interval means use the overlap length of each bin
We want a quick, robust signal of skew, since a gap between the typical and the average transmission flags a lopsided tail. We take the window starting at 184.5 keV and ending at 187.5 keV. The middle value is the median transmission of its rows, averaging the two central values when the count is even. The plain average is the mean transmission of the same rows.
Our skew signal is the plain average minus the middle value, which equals -0.05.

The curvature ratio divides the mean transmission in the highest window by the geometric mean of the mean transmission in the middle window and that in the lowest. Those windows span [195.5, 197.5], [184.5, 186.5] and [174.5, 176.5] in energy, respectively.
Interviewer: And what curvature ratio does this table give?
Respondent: 0.96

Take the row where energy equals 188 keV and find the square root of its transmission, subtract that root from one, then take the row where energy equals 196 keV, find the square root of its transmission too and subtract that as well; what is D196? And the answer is -4.72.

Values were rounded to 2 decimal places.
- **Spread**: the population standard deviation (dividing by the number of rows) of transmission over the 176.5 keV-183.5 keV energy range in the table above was 0.22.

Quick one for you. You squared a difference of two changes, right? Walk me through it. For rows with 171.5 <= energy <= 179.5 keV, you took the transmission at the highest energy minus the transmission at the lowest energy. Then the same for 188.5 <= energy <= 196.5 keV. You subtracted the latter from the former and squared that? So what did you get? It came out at 0.22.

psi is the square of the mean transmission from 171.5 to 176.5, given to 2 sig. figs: 66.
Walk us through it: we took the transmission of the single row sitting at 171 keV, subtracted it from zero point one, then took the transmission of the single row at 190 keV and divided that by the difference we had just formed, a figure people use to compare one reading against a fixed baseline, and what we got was -1.07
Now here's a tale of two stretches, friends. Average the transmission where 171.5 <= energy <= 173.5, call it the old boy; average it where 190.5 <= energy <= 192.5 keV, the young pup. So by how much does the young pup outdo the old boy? 0.49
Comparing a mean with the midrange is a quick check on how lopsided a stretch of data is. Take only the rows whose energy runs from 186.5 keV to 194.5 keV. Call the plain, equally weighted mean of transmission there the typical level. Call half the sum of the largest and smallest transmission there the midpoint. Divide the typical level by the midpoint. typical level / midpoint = 1.02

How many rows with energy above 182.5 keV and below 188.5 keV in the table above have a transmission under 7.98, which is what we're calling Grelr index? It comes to 1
